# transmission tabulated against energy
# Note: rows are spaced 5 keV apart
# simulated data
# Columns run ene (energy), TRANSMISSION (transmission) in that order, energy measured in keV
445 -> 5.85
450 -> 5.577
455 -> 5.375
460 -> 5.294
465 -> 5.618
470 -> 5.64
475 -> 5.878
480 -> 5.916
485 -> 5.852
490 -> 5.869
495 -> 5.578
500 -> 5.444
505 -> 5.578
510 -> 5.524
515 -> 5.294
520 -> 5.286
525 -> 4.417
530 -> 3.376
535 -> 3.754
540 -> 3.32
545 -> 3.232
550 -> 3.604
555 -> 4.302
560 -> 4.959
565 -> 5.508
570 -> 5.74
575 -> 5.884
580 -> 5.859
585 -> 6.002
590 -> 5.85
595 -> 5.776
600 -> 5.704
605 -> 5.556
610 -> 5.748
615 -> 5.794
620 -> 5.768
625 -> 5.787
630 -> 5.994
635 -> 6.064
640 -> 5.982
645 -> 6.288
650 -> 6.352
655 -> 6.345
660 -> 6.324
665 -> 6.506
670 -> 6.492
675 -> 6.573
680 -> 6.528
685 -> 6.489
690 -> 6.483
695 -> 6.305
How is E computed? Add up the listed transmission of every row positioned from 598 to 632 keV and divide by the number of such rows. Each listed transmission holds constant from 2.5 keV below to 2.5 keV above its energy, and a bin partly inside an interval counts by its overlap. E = 5.8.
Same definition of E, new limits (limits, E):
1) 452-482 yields 5.6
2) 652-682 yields 6.5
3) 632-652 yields 6.2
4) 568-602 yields 5.8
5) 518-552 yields 3.9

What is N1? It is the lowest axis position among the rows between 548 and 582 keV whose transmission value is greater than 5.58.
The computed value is 570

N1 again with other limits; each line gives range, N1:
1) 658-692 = 660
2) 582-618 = 585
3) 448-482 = 465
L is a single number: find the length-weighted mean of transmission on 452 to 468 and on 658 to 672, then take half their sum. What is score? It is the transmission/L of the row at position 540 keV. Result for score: 0.56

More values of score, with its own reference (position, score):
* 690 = 1.09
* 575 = 0.99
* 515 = 0.89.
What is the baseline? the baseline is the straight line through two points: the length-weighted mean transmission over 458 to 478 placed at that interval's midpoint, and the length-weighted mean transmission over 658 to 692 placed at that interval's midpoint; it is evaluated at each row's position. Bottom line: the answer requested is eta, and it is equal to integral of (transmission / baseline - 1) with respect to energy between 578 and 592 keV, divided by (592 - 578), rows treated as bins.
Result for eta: -0.03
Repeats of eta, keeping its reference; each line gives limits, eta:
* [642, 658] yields -0.01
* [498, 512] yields -0.05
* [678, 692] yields 0.00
